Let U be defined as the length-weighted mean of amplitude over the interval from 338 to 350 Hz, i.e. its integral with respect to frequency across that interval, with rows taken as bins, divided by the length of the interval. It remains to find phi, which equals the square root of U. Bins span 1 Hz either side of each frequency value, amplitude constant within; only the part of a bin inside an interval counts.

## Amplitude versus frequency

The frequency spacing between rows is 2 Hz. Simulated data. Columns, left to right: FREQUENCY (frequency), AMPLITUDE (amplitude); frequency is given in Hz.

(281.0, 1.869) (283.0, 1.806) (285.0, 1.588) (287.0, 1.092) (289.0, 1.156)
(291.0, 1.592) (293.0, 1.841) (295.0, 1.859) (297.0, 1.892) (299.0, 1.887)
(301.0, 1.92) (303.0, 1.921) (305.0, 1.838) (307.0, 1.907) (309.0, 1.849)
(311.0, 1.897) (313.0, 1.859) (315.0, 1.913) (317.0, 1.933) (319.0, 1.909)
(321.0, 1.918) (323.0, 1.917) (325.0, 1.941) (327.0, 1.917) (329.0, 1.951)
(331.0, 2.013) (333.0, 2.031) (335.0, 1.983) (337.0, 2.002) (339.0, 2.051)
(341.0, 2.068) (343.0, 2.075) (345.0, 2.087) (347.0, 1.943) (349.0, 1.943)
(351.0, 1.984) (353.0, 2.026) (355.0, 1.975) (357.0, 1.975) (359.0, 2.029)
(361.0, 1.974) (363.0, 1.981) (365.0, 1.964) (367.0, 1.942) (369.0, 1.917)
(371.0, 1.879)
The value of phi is 1.424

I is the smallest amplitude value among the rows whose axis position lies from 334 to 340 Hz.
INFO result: 1.983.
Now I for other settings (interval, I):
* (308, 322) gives 1.849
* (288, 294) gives 1.156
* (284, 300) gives 1.092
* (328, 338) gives 1.951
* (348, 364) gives 1.943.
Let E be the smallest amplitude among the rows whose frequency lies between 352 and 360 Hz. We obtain 1.975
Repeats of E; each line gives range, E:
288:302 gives 1.156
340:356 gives 1.943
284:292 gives 1.092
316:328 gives 1.909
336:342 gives 2.002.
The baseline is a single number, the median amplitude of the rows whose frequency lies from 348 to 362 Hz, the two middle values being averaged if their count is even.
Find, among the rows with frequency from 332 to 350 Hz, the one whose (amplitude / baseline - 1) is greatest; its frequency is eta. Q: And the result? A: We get 345.0 Hz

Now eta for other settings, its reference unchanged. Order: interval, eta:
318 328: 325.0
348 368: 359.0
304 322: 317.0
